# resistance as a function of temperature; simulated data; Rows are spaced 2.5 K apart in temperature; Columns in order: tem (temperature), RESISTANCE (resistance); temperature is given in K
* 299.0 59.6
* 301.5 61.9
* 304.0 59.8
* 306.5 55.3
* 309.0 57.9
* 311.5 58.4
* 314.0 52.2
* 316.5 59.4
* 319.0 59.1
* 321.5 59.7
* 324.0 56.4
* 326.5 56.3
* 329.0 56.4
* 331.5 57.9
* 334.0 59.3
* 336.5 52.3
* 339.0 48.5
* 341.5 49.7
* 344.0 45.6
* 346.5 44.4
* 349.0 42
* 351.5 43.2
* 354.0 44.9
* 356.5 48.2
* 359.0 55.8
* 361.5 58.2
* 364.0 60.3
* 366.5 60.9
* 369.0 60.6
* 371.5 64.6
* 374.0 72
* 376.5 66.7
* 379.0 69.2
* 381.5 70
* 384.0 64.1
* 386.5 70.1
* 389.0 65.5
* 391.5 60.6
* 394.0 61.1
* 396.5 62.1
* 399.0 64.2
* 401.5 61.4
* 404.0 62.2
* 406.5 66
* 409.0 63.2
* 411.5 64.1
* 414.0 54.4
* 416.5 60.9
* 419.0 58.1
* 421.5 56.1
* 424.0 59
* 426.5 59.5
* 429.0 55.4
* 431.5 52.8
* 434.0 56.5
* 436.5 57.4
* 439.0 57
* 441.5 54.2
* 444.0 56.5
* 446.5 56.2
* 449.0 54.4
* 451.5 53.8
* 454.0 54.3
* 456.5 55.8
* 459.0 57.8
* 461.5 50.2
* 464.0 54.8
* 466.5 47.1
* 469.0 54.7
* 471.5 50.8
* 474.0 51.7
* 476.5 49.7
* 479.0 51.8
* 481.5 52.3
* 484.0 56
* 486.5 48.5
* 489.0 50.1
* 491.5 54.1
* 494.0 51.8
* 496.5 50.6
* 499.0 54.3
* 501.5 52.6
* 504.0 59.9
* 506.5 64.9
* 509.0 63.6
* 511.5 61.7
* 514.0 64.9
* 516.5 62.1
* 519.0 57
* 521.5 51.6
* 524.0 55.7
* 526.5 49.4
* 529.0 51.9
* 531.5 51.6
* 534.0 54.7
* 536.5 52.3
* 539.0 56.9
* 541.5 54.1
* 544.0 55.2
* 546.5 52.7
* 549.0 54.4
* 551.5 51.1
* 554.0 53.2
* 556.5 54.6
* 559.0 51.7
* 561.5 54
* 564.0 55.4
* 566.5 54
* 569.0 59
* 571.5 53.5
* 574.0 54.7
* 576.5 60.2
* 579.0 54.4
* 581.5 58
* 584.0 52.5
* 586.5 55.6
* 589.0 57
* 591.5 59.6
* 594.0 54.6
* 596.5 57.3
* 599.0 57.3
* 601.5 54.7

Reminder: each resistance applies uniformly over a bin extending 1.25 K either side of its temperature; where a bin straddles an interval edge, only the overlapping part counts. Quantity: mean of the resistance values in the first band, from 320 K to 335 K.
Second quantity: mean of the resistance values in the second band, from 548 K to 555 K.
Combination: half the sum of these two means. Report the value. 55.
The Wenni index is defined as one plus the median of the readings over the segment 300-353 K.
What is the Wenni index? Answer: 57.4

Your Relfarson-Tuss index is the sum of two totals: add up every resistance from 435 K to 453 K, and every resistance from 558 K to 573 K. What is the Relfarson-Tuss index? 717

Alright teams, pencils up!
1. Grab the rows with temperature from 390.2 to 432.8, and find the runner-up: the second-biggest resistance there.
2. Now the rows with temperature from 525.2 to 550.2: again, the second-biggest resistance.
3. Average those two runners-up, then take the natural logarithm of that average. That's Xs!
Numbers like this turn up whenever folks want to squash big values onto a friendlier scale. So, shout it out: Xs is 4.09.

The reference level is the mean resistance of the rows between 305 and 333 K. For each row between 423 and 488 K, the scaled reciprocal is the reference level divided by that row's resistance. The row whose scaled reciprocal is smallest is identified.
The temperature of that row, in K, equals 426.5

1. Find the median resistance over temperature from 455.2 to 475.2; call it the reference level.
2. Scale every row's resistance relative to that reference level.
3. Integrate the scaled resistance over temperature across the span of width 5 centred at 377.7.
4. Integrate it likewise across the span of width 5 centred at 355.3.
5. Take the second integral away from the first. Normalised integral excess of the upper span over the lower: 2.0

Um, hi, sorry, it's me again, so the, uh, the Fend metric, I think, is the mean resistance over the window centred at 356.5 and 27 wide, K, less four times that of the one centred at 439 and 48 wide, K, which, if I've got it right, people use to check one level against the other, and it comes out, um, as -173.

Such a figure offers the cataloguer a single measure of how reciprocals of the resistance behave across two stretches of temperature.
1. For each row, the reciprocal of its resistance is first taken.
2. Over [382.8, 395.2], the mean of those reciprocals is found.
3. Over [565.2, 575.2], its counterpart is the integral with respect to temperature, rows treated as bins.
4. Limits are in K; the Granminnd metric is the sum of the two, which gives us 0.20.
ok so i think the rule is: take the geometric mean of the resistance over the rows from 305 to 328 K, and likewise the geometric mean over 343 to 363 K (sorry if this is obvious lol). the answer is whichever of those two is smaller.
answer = 47.5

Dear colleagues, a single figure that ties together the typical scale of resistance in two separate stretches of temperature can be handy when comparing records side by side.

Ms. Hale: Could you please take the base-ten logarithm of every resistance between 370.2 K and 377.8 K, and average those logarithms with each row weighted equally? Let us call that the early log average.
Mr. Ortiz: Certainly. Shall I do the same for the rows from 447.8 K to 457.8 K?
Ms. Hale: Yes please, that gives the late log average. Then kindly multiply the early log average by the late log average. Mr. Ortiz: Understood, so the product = 3.18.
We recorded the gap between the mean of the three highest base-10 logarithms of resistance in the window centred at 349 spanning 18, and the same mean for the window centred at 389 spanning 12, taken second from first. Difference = -0.14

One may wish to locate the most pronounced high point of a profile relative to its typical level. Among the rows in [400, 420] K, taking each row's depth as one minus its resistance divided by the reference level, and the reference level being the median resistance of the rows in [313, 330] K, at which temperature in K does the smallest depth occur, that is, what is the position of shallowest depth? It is 406.5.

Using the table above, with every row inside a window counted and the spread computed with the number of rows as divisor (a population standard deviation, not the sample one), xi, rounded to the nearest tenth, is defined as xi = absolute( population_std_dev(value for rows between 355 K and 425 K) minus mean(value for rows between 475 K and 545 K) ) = 49.9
